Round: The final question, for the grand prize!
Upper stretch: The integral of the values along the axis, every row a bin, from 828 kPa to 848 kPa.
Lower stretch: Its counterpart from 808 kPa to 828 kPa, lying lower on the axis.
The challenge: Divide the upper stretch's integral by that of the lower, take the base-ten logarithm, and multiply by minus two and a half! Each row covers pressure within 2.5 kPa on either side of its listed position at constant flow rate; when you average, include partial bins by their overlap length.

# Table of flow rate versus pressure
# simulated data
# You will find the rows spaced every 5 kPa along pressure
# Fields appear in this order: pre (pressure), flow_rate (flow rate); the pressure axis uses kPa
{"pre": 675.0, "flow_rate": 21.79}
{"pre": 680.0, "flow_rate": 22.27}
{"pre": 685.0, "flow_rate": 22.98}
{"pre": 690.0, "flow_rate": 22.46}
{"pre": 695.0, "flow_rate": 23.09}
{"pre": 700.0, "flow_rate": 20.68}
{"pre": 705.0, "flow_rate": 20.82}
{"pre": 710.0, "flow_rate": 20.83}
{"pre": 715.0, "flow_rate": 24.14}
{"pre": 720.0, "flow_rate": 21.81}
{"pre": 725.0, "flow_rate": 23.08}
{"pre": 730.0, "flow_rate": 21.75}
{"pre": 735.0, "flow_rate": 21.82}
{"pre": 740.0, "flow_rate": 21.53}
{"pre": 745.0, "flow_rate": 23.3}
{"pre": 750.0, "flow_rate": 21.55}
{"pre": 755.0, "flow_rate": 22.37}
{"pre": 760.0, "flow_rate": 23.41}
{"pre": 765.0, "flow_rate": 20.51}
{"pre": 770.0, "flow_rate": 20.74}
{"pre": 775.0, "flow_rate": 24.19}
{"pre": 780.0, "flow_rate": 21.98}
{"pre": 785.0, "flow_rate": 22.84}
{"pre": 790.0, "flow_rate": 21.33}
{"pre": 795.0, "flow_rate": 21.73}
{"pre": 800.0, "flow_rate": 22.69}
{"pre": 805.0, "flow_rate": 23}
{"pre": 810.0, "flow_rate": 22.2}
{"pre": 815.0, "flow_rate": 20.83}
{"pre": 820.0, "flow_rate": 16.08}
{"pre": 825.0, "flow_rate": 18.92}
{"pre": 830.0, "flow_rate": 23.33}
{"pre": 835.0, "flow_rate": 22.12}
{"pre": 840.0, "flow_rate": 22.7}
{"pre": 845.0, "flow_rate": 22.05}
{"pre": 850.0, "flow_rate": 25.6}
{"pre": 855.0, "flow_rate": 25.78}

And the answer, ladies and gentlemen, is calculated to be -0.16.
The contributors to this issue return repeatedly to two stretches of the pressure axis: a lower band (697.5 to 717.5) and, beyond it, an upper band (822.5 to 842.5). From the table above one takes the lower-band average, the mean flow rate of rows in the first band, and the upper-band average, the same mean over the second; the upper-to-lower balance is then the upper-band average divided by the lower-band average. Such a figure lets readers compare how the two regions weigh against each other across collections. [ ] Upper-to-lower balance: 1.01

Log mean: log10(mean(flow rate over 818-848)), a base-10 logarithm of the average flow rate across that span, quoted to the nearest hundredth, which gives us 1.32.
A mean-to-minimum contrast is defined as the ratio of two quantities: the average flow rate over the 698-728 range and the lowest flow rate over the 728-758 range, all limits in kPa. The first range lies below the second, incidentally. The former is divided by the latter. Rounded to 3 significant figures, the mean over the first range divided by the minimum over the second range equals 1.02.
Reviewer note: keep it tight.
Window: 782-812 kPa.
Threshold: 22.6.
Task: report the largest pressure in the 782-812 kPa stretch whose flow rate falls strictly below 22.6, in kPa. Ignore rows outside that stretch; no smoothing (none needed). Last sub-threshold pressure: 810.0 kPa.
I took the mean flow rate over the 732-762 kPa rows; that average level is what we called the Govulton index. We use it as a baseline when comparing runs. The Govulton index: 22.3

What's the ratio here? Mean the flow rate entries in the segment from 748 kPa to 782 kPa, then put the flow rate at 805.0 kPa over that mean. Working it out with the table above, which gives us 1.04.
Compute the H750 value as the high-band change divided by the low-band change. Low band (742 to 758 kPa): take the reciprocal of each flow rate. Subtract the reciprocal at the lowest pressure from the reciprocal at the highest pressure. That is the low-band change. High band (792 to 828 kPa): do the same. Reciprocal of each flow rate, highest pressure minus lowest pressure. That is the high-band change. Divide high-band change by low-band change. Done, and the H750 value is 3.8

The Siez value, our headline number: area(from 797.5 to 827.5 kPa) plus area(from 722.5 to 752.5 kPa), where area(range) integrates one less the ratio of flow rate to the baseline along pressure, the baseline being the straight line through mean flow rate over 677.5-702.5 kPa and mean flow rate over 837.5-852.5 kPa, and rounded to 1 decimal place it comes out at 4.0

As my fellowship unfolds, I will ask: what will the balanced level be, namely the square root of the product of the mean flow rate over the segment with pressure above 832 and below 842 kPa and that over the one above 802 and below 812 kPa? 22.5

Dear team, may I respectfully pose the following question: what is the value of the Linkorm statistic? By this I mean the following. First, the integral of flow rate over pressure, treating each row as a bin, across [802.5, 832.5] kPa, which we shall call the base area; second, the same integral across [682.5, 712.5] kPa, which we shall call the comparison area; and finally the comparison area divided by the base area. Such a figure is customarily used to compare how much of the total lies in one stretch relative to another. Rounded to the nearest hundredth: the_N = 1.05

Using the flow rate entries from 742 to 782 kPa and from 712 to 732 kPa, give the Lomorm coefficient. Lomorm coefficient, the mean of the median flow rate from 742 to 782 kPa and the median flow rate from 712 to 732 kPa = 22.3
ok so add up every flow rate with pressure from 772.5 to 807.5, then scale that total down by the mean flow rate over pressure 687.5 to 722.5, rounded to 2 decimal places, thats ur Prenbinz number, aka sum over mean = 7.18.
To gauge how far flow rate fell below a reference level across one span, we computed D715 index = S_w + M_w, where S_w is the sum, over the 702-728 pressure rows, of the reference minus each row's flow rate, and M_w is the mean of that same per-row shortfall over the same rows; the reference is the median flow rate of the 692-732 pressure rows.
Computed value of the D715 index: -2.1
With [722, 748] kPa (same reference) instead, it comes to -3.1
